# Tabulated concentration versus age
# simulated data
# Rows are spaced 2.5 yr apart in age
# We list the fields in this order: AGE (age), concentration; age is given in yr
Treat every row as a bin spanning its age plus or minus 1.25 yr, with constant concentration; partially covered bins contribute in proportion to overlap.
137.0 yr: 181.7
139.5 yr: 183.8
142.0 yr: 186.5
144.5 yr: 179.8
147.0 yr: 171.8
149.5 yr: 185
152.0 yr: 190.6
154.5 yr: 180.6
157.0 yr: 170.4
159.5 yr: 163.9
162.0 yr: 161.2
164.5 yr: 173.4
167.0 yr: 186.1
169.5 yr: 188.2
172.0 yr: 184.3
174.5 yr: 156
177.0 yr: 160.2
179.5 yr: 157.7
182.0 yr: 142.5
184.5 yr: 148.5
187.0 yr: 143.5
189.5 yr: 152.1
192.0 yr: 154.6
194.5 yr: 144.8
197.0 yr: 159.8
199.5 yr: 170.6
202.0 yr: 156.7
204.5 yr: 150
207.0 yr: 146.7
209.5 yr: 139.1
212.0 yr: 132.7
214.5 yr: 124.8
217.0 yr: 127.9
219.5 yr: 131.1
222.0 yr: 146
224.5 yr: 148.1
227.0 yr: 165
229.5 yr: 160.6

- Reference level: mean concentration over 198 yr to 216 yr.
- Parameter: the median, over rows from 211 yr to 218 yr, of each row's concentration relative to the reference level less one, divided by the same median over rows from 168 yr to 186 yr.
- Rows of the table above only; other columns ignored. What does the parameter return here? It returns -1.5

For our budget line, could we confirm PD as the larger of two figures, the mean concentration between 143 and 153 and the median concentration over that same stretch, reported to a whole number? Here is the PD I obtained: 182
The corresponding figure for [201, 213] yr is 147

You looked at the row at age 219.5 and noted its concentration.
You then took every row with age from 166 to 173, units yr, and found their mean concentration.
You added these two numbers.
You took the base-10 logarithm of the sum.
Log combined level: 2.50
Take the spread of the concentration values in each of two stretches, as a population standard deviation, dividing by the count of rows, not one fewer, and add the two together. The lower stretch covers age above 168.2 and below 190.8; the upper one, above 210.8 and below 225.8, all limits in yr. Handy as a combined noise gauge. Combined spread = 24.4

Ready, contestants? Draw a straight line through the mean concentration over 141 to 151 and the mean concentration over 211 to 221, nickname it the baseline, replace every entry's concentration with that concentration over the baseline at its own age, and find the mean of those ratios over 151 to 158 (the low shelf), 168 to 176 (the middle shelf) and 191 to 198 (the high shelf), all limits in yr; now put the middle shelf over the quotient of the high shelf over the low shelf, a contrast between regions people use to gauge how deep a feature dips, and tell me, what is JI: 1.07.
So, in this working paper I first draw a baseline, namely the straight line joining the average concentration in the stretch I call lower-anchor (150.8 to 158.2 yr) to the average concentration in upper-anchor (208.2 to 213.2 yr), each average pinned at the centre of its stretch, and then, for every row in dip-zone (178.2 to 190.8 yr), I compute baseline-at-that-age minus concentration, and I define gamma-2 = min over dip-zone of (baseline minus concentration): 0.7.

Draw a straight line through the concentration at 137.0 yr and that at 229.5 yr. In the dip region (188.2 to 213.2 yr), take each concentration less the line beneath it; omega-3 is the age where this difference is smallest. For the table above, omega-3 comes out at 212.0 yr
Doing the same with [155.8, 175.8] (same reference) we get 174.5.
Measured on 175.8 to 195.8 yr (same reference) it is 182.0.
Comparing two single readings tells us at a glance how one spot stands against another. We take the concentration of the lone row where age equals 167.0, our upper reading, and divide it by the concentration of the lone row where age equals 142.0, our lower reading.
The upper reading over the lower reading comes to 1.00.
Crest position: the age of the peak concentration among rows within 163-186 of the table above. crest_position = 169.5 yr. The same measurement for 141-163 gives 152.0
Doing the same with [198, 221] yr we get 199.5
